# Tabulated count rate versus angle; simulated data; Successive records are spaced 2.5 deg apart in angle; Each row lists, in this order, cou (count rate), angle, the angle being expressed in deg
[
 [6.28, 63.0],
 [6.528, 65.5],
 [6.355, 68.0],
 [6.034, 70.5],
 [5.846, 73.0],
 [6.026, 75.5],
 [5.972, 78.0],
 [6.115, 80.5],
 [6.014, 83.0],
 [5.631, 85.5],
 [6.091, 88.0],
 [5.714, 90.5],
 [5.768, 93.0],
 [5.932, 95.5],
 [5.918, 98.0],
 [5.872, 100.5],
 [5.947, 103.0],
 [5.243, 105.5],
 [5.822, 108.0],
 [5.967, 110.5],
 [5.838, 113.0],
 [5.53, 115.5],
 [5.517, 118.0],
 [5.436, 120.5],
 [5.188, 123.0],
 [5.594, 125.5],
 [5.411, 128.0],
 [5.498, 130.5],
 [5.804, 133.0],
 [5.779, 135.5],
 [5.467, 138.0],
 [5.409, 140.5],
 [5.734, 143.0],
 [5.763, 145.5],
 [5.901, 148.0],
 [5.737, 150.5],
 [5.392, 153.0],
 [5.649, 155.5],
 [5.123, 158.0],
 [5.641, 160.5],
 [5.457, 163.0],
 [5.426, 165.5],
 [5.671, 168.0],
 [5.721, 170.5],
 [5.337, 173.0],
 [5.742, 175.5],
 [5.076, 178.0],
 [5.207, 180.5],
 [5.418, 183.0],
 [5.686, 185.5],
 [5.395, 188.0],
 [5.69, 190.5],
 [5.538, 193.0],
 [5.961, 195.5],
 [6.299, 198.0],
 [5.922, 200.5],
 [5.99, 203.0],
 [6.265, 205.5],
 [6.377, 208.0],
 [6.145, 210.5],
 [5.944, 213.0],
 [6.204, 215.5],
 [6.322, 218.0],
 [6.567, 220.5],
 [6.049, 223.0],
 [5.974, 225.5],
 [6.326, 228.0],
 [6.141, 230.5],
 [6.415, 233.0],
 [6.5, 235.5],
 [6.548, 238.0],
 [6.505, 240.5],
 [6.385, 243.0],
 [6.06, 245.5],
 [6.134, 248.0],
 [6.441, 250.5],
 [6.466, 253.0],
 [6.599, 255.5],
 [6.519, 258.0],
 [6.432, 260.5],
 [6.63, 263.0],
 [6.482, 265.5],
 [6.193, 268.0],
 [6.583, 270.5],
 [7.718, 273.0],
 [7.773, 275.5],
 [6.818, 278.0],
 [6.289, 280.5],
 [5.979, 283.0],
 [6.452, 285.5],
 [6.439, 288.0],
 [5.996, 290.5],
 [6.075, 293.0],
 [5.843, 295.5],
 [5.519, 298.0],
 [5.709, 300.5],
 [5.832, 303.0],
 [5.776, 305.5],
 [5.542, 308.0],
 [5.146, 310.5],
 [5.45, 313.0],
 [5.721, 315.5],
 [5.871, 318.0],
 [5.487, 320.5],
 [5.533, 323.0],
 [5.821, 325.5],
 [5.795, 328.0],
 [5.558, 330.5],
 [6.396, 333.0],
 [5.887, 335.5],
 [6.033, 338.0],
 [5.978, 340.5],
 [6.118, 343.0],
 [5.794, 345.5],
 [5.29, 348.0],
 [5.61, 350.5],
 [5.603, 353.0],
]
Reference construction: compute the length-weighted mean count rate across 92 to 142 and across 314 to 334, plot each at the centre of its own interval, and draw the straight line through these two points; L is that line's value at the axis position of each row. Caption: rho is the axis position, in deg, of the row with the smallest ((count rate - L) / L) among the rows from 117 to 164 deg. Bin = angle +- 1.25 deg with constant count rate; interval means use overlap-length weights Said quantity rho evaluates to 158.0 deg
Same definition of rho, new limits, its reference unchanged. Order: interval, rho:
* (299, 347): 310.5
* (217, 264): 225.5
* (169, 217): 178.0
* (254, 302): 298.0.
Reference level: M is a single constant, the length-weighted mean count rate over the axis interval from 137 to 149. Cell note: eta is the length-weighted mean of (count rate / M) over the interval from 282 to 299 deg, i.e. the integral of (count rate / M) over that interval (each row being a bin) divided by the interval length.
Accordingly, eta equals 1.07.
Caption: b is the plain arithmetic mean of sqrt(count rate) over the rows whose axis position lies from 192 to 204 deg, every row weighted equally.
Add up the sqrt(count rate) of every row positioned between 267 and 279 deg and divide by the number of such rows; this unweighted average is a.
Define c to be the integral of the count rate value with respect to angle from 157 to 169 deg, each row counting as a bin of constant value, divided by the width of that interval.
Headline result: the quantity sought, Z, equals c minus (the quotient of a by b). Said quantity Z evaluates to 4.4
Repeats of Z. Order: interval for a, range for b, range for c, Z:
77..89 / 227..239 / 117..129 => 4.5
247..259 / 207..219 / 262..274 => 5.7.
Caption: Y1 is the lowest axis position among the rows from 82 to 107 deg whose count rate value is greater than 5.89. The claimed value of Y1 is 83.0 deg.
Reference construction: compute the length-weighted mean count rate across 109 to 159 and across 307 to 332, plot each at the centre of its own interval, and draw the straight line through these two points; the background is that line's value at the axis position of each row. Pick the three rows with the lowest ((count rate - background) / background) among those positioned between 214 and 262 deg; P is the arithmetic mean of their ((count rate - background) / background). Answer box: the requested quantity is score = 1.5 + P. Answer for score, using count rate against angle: 1.58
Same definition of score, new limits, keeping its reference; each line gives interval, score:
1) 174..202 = 1.43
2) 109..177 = 1.43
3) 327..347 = 1.52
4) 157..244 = 1.42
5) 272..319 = 1.46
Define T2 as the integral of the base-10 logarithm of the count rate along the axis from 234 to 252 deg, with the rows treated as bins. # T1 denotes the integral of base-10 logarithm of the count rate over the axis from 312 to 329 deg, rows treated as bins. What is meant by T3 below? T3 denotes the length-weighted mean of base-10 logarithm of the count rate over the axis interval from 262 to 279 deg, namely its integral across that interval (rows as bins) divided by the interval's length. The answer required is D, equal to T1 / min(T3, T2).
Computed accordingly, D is 15.3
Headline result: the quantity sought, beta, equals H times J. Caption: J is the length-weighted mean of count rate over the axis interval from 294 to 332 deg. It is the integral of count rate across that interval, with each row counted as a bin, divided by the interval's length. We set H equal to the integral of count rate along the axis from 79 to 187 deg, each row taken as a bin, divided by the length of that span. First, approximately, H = 5.63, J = 5.6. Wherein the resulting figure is 32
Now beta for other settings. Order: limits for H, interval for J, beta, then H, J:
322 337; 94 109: 34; 5.84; 5.8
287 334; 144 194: 32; 5.76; 5.5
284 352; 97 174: 33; 5.80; 5.6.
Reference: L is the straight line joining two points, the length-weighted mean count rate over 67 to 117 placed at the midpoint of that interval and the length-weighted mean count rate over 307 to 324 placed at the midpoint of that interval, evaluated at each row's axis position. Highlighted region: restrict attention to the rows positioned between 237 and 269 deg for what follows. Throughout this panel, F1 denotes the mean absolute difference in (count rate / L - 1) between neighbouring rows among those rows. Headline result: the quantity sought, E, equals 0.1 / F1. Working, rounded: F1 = 0.027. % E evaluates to 3.7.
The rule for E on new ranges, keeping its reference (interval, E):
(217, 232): 2.1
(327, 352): 1.6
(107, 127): 3.1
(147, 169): 2.0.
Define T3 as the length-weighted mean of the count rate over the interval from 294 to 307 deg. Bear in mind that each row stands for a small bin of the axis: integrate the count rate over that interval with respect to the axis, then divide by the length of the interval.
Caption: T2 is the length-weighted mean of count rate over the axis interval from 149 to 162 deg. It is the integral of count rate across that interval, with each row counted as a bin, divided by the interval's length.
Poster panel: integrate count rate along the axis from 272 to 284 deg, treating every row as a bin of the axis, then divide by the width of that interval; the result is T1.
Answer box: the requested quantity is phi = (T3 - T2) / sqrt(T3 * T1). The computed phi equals 0.035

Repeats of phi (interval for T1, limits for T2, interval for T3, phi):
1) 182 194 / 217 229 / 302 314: -0.126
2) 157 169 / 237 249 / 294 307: -0.105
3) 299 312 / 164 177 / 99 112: 0.036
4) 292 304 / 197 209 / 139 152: -0.081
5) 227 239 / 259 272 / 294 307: -0.124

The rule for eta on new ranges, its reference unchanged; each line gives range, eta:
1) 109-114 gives 1.04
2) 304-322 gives 0.99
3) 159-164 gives 0.98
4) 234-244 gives 1.15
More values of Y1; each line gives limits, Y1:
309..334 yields 333.0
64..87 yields 65.5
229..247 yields 230.5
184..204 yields 195.5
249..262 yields 250.5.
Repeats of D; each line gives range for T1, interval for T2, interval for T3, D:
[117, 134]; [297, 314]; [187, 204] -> 16.4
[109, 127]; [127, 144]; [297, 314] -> 18.0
